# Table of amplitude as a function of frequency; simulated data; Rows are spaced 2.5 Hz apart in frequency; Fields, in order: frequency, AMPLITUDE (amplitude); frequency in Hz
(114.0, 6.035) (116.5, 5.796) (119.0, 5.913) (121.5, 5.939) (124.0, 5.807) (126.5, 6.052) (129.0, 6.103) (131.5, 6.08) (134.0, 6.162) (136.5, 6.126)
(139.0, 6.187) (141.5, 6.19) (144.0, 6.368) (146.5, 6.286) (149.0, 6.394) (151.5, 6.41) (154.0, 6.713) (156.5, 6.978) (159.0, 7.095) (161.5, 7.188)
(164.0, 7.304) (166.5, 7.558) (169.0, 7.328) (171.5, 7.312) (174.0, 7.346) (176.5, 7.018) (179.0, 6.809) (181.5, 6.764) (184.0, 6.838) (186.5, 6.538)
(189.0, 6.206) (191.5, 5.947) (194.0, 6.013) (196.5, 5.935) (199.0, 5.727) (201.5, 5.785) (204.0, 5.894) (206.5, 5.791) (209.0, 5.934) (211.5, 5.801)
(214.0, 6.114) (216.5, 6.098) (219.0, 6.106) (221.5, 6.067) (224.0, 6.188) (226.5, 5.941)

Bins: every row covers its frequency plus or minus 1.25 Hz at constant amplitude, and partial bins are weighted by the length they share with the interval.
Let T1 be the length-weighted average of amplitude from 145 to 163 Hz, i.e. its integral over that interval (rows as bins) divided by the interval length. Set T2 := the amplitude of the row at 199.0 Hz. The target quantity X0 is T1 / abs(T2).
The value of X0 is 1.17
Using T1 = 6.7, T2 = 5.727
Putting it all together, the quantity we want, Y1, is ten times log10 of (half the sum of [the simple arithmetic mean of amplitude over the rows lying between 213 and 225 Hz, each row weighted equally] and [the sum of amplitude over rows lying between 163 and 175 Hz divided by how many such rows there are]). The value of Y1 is 8.3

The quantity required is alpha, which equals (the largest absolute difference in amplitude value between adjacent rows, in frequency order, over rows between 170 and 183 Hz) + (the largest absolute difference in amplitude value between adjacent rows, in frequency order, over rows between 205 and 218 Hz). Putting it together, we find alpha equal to 0.64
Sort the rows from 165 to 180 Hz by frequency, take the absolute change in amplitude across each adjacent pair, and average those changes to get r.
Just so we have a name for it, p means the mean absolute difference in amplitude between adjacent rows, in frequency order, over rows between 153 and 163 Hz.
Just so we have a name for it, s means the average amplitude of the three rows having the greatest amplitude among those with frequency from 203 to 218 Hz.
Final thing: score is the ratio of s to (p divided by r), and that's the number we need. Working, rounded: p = 0.158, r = 0.16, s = 6.0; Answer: 6.2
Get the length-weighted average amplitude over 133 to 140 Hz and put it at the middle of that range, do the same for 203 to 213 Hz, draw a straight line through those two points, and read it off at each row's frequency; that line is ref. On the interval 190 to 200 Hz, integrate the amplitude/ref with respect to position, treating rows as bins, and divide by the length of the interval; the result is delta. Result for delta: 1.00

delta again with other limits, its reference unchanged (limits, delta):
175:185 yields 1.15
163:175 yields 1.22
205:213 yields 1.00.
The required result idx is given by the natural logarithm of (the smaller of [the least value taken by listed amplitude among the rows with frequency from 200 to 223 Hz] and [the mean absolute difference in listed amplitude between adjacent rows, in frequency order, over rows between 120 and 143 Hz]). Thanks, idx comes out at -2.5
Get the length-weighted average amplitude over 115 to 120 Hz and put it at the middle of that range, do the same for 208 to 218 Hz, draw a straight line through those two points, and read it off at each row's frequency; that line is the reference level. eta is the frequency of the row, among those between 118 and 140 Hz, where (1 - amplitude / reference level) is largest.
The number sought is 124.0 Hz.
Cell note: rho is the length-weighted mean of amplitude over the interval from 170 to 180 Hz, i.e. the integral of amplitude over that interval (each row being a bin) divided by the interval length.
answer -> 7.1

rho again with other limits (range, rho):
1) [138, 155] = 6.4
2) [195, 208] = 5.8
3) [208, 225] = 6.0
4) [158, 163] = 7.2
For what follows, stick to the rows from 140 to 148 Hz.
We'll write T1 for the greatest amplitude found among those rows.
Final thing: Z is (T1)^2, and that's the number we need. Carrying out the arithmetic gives 40.6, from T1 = 6.368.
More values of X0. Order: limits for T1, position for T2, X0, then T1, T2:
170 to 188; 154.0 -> 1.03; 6.9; 6.713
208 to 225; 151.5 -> 0.94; 6.0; 6.41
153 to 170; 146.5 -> 1.14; 7.2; 6.286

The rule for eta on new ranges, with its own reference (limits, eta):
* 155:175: 156.5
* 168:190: 189.0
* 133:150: 136.5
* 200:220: 206.5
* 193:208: 199.0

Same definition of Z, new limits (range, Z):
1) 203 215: 37.4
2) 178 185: 46.8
